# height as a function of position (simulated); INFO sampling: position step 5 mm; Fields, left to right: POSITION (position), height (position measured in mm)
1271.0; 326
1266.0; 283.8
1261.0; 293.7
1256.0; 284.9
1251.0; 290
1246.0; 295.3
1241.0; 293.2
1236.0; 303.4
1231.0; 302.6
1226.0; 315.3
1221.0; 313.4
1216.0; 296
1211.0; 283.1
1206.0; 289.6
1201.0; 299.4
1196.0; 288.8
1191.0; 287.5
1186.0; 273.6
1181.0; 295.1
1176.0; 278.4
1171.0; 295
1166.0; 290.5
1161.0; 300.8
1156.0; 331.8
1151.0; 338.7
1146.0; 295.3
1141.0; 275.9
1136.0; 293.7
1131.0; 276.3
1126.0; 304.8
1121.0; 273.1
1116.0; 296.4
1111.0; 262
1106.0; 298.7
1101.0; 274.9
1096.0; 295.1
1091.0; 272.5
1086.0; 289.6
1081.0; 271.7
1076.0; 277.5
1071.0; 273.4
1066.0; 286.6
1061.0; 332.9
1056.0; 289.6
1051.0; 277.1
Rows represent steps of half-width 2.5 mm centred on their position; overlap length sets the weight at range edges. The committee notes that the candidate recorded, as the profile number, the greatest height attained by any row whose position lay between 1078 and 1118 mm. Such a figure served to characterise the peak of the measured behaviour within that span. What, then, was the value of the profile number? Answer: 298.7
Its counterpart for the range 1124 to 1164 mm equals 338.7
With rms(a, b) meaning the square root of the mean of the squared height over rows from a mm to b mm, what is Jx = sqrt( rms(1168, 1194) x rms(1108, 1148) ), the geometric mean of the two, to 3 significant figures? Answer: 286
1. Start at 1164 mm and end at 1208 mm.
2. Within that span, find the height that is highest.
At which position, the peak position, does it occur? 1201.0 mm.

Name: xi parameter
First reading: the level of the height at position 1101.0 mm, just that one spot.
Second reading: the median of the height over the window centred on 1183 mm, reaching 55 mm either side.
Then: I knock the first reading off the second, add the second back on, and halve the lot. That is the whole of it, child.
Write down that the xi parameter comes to 157.6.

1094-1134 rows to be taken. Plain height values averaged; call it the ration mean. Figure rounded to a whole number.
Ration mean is 285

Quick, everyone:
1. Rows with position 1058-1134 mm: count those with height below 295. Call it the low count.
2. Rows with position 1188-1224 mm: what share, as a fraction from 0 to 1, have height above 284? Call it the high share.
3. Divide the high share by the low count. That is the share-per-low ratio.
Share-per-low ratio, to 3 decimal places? 0.086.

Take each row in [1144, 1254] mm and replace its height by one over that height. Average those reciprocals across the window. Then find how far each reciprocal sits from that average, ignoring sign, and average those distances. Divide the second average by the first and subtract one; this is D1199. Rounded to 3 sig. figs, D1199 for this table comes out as -0.964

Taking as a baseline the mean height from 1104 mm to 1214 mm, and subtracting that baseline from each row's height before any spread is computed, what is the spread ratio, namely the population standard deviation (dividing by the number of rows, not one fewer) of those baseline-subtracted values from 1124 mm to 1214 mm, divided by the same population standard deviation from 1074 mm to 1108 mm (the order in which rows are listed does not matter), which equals 1.6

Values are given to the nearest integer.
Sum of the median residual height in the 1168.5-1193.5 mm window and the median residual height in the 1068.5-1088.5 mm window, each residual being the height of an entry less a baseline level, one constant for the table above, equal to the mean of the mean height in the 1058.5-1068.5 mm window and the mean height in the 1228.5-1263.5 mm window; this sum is -42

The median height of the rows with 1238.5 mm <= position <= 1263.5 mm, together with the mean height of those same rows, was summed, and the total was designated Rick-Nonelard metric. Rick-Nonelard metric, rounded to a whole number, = 585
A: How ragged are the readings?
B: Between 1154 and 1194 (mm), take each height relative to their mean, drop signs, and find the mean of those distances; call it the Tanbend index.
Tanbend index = 12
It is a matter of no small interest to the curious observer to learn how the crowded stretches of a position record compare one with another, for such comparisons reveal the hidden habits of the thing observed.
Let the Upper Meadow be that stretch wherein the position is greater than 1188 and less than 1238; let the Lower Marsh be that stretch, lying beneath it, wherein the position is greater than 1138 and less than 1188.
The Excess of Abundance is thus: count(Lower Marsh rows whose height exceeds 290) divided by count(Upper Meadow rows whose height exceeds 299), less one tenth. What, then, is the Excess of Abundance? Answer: 1.30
